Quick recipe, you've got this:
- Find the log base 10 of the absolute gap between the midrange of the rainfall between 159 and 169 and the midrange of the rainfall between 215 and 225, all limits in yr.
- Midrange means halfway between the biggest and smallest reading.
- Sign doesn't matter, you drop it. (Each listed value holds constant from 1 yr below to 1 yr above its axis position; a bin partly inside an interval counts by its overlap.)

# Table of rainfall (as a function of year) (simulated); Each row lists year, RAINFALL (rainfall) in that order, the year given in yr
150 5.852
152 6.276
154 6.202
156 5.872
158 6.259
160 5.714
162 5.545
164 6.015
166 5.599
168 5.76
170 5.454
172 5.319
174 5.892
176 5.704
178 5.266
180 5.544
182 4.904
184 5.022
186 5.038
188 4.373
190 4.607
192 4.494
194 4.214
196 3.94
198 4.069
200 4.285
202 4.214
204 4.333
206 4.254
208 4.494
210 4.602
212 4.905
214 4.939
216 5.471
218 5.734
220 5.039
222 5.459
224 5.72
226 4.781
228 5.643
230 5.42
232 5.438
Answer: -0.41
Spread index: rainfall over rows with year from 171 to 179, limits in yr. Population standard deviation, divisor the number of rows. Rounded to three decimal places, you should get 0.262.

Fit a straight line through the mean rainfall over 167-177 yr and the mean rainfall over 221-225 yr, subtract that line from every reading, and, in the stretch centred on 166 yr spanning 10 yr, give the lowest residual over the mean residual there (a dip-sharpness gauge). -3.9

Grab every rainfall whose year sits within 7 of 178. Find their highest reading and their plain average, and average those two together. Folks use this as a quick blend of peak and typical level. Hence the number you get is 5.6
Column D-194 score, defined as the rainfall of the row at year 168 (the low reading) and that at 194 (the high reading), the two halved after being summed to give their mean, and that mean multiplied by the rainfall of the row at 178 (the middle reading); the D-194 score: 26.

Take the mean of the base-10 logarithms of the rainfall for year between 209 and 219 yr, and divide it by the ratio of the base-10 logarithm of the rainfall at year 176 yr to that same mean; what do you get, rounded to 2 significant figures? 0.66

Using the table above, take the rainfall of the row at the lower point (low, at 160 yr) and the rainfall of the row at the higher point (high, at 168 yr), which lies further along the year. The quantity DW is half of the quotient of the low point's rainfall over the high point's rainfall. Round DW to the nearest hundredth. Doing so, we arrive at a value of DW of 0.50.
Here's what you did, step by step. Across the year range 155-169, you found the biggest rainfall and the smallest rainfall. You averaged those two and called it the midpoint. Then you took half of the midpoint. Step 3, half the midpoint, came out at 2.95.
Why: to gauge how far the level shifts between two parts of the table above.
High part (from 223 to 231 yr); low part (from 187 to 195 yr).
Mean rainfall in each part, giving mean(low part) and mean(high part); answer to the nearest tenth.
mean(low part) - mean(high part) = -1.0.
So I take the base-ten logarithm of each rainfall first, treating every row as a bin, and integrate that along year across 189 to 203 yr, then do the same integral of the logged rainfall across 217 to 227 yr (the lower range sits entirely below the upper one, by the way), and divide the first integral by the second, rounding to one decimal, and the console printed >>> 1.2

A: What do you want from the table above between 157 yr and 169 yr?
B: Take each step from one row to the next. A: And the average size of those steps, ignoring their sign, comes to 0.35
